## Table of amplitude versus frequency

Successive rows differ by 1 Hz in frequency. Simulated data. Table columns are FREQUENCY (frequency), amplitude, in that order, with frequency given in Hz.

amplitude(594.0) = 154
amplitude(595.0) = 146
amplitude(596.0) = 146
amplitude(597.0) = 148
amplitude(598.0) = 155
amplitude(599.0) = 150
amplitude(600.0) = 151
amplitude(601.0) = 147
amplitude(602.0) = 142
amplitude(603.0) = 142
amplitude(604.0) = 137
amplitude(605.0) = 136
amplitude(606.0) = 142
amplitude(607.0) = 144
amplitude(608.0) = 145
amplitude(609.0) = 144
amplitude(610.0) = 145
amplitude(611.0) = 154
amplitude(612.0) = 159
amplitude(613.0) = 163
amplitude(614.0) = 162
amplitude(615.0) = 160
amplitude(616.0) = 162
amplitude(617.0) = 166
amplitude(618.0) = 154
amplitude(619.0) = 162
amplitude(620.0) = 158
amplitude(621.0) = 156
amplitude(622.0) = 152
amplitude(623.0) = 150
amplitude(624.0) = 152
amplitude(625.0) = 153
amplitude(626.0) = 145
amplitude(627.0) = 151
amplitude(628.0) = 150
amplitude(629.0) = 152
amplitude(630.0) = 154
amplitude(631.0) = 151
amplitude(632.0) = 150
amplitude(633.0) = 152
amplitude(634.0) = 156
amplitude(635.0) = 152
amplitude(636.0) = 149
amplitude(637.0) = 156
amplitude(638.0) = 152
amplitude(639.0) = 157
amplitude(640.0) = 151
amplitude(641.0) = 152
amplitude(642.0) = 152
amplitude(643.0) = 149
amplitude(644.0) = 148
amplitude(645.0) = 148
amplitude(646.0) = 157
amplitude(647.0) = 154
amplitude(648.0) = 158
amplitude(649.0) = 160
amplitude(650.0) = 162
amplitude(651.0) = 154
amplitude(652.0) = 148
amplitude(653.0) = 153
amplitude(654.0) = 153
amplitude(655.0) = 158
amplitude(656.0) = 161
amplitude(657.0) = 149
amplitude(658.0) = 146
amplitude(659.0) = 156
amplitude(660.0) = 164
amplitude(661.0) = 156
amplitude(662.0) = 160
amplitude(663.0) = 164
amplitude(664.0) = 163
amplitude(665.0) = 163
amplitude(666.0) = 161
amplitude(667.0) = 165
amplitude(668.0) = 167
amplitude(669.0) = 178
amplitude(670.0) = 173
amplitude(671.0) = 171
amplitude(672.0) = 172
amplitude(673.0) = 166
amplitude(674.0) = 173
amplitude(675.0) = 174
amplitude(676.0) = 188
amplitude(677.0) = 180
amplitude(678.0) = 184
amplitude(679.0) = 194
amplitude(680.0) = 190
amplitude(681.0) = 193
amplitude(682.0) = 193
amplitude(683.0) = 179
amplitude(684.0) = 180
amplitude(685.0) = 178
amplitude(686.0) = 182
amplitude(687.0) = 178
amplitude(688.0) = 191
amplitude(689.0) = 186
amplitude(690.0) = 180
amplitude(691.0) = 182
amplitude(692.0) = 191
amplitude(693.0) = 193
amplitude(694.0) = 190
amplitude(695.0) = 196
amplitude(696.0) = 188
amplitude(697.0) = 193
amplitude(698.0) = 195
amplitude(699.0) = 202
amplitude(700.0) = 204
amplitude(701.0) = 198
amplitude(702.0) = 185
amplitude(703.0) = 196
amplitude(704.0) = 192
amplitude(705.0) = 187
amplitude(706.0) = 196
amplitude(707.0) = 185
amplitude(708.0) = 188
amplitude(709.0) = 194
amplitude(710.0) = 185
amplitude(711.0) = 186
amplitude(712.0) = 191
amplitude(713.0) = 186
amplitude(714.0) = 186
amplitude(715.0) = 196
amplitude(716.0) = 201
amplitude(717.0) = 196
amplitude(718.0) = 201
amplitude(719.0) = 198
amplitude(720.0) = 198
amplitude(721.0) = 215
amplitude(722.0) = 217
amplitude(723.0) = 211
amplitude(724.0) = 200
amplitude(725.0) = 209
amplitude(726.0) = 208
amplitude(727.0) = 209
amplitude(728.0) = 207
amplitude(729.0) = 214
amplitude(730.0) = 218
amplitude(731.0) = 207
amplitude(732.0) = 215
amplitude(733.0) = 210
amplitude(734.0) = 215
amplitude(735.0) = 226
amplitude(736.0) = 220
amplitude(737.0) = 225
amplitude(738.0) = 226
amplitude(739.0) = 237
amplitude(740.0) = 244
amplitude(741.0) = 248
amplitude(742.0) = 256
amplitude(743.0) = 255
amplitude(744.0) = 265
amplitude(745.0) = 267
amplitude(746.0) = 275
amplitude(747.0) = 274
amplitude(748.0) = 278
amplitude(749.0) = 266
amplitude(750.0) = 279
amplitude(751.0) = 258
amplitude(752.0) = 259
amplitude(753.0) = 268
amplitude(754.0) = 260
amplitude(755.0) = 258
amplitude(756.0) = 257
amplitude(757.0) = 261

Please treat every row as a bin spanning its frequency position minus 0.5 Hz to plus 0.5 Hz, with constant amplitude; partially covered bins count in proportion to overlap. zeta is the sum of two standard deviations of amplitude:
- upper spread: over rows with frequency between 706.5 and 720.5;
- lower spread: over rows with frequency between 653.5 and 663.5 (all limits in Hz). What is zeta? 12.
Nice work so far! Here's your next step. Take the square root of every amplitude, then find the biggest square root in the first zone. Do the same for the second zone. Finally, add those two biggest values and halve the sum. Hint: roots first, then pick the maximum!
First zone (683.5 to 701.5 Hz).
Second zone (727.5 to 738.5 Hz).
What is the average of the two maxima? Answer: 14.7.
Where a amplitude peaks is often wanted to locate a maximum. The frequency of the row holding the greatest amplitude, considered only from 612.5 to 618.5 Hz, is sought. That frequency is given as 617.0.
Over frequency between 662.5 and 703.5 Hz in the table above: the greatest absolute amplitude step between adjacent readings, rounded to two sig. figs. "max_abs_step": 14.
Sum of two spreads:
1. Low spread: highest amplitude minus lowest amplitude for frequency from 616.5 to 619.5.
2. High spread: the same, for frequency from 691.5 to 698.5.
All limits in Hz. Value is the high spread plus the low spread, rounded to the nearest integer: 20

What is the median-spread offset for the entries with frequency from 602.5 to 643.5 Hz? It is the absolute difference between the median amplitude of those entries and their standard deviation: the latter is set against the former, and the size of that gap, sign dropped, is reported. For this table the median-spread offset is 145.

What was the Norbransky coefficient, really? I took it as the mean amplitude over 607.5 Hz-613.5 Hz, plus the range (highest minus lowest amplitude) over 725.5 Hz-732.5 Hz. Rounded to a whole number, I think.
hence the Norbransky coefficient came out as 163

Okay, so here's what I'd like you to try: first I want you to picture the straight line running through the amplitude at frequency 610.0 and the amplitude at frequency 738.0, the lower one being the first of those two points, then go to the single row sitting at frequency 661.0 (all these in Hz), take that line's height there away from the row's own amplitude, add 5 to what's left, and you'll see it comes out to -16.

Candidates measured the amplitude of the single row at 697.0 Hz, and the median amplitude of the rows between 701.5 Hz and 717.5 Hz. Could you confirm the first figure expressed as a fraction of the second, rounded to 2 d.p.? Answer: 1.02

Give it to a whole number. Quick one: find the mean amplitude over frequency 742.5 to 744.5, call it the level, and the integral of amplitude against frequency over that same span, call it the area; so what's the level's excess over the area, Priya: -260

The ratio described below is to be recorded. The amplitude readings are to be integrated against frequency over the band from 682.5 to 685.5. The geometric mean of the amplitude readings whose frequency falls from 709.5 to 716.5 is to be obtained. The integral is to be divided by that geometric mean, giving 2.8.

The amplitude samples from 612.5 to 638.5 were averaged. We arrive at 155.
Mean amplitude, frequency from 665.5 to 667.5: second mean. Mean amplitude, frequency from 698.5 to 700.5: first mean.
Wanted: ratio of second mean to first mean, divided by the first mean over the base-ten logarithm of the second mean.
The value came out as 0.0088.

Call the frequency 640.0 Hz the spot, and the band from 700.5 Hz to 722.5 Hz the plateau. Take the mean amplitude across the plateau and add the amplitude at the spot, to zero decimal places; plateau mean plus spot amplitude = 345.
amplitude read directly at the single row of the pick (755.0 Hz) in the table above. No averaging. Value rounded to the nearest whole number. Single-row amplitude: 258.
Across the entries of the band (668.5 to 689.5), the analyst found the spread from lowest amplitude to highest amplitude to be 28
